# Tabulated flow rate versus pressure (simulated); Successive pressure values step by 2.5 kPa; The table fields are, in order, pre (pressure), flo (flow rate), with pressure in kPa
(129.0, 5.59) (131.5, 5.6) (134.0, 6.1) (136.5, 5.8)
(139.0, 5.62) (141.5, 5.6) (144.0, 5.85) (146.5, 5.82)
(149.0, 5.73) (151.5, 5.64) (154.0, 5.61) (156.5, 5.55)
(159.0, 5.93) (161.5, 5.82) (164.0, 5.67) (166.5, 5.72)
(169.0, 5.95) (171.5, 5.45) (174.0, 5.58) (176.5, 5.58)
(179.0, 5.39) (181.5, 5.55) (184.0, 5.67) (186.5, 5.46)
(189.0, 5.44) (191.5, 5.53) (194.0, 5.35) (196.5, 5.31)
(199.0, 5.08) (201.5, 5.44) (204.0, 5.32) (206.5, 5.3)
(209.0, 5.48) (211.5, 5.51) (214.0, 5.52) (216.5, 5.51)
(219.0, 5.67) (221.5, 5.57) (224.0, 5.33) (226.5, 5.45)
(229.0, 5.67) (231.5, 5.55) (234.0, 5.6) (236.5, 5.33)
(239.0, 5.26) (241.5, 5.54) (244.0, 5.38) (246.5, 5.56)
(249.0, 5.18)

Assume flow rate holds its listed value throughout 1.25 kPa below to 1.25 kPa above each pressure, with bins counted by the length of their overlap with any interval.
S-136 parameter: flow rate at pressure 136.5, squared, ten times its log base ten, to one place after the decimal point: 15.3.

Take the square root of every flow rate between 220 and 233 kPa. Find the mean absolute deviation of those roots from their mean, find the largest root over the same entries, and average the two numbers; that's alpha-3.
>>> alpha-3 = 1.20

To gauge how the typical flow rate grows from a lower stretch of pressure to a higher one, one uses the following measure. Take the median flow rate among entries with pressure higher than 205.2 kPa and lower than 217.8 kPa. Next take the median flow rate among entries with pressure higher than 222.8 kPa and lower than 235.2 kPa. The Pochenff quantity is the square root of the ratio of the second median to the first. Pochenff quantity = 1.004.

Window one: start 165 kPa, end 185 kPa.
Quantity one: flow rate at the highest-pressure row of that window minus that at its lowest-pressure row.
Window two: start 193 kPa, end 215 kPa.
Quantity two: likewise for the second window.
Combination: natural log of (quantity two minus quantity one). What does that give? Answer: -1.5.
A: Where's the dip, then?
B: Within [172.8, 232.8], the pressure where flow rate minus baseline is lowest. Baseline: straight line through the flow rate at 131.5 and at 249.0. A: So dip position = 199.0 kPa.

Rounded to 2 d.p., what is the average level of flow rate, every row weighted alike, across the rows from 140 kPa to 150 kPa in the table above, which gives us 5.75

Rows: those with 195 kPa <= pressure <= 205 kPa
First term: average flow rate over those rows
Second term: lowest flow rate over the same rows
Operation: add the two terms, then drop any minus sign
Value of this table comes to 10.37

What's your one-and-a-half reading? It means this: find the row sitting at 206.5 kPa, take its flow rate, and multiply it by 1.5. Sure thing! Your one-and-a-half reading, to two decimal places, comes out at 7.95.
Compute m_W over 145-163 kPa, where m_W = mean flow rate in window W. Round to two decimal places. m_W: 5.73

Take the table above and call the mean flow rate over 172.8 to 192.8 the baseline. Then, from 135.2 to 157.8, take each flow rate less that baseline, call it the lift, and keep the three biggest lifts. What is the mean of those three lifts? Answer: 0.30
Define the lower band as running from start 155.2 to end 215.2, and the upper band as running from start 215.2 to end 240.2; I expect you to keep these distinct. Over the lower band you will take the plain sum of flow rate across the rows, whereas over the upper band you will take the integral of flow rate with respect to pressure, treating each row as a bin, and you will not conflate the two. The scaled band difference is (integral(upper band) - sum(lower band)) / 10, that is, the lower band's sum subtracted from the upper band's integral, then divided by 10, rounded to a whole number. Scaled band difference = 0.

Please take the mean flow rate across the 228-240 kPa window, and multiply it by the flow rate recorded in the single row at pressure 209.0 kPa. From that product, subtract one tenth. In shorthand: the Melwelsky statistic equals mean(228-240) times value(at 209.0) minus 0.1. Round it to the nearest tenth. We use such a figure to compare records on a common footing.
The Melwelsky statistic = 29.9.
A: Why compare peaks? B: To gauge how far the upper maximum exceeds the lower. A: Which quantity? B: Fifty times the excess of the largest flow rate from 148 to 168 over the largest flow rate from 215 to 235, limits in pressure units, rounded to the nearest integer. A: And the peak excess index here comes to 13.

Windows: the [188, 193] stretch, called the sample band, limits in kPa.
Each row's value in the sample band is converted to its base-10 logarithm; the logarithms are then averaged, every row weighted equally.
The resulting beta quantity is 0.739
